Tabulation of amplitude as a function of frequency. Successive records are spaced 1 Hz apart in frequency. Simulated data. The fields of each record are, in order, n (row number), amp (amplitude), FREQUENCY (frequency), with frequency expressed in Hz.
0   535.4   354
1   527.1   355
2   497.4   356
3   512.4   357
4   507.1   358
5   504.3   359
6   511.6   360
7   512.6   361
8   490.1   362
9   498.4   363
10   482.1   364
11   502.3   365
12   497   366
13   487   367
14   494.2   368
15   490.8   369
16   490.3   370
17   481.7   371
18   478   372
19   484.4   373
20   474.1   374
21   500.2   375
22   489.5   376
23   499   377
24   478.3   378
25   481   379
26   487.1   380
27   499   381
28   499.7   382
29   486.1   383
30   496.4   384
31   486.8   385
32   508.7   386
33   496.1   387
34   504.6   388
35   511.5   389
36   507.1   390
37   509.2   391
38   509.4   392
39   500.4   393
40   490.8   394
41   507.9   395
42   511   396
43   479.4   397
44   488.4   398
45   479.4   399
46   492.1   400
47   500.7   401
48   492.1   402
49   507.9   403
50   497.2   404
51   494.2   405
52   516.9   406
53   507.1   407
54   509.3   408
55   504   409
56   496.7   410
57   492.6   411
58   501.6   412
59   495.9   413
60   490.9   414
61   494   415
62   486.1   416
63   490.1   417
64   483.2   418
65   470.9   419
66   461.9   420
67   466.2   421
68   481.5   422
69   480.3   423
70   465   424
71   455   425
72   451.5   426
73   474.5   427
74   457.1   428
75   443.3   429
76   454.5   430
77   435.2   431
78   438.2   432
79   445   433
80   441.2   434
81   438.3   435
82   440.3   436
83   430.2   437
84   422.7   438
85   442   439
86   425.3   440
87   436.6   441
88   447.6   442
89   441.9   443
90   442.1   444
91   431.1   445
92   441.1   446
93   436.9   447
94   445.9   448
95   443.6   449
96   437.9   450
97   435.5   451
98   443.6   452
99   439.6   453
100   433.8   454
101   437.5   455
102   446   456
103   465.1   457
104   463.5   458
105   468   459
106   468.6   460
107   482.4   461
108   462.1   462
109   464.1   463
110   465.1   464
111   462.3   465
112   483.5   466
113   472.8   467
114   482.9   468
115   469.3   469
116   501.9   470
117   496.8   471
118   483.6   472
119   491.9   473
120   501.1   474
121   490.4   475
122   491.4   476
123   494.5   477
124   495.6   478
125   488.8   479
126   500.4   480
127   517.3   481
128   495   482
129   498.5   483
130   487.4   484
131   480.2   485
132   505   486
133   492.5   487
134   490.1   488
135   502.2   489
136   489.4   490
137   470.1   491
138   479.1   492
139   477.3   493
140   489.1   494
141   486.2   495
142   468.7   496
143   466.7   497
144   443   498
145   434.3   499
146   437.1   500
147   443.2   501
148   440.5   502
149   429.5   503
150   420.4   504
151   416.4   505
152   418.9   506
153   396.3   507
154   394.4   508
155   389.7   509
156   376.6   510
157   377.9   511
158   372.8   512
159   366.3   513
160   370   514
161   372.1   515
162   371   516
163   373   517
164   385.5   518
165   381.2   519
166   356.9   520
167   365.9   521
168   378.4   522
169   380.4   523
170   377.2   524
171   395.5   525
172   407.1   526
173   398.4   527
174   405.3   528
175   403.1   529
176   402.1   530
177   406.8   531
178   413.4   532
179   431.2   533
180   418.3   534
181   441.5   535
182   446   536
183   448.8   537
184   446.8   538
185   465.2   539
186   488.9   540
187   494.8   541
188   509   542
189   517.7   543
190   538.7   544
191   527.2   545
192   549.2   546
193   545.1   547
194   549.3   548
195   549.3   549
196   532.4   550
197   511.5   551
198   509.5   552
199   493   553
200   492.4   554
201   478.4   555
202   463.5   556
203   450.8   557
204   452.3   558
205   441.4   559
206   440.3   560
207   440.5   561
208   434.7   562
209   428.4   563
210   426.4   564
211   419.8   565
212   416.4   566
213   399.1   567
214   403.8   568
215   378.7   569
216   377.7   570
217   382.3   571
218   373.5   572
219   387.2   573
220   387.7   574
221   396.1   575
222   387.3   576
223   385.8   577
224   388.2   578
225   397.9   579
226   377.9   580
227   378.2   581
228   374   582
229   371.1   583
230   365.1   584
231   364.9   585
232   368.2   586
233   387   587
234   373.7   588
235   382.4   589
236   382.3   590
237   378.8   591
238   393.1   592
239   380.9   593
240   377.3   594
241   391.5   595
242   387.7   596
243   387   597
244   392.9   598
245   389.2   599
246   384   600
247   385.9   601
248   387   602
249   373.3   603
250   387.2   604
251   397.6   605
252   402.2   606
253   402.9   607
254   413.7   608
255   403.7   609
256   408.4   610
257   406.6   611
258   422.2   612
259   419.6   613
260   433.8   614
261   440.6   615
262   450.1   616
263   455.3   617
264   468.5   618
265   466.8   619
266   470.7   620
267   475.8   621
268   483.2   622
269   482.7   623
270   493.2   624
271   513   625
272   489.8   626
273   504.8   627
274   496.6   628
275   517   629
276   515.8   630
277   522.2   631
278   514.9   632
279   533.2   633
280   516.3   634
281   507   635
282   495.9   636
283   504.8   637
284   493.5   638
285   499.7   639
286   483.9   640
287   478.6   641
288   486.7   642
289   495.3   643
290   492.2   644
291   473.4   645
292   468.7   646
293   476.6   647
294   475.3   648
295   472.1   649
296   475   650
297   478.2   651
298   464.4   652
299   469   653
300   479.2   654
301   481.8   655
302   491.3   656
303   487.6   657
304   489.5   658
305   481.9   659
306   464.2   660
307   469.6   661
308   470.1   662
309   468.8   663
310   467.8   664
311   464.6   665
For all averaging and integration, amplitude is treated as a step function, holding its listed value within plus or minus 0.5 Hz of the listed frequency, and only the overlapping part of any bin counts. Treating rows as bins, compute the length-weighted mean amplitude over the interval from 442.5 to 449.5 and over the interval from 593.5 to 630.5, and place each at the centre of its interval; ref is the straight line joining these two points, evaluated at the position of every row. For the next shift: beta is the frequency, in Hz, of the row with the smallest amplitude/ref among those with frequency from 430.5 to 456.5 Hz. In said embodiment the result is 438 Hz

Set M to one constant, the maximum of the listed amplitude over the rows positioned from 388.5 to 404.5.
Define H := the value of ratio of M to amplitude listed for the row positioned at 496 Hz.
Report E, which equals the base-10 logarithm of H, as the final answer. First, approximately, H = 1.09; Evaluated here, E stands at 0.04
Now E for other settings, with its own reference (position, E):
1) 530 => 0.10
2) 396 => 0.00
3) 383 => 0.02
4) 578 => 0.12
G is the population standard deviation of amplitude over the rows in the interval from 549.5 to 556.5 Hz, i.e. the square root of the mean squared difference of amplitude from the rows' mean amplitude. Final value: 21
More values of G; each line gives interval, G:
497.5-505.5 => 10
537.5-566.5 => 43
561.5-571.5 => 20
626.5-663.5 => 18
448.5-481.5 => 23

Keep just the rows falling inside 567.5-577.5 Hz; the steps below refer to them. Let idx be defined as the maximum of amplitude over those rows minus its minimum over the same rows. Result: 30.3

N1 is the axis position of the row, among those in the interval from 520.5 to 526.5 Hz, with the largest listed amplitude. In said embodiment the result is 526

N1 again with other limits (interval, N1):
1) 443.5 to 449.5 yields 448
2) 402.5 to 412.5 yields 406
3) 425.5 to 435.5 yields 427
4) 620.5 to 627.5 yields 625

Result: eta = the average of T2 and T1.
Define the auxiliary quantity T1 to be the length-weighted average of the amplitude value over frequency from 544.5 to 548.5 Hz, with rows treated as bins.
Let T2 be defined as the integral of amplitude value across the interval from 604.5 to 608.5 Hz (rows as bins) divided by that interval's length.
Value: 473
